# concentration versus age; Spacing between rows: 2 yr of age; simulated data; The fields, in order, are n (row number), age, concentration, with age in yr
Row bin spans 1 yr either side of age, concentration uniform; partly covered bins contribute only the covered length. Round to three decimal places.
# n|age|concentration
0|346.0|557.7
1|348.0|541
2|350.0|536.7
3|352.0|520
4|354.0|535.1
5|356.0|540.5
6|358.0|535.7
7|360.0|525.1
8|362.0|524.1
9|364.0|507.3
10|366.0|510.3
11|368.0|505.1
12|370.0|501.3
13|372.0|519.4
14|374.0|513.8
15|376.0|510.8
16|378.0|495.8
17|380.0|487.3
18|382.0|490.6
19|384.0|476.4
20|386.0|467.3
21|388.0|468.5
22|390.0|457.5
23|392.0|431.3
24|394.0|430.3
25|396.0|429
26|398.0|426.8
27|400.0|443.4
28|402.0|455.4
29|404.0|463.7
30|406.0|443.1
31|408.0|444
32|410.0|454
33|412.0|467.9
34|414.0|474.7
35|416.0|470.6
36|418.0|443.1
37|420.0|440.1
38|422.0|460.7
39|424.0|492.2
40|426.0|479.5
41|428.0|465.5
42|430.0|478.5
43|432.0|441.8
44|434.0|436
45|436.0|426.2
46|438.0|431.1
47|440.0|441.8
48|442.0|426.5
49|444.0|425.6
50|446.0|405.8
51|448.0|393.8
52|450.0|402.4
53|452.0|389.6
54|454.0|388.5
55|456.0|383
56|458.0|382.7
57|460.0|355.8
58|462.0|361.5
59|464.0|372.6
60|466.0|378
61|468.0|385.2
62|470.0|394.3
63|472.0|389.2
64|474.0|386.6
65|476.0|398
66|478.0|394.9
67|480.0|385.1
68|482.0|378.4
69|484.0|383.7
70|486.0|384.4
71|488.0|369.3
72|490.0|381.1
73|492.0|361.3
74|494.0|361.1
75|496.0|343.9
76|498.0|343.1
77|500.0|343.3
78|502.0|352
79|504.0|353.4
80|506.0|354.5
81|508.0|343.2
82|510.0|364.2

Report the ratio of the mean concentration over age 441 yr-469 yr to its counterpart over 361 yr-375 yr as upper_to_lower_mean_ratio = 0.761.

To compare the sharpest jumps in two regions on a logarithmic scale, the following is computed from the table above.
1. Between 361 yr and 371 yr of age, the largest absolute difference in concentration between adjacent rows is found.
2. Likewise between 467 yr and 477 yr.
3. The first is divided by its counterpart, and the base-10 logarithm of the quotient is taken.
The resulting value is 0.17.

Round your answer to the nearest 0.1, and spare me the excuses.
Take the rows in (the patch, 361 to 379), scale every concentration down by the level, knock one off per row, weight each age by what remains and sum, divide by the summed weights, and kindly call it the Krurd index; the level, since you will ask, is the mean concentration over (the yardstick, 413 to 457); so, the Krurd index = 369.8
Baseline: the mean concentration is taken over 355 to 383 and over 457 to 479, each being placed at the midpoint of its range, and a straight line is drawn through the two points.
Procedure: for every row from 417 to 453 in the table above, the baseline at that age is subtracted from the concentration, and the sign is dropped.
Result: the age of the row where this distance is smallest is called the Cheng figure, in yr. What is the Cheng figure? 436.0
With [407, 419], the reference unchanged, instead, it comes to 410.0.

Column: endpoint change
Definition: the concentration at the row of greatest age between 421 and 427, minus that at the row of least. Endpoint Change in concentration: 19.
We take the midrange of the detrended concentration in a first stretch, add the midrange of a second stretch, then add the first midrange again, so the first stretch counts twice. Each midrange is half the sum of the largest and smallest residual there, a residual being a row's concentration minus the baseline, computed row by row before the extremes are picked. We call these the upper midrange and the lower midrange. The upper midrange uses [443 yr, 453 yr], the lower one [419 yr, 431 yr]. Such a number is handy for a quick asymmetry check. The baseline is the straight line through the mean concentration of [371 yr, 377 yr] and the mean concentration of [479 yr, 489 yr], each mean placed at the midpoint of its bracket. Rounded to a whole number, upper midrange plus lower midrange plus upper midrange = -24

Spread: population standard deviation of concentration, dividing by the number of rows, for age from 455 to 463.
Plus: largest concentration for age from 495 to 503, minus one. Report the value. 363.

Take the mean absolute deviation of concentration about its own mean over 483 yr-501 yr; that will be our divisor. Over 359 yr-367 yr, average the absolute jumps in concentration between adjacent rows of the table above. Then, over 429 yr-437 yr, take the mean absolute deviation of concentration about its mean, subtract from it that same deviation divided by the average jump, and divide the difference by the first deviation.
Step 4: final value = 1.0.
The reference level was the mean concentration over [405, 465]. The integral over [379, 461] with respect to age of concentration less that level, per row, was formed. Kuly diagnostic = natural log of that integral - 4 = 2.85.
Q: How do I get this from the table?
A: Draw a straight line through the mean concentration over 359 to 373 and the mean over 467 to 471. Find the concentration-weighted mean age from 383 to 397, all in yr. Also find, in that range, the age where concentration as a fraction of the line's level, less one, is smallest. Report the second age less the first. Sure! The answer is 2.2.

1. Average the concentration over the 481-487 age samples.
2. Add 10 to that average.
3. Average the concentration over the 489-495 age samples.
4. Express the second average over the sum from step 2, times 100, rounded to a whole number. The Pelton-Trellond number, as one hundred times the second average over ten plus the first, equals 94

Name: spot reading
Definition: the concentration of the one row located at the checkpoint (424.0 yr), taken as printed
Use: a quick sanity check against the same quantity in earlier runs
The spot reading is 492.2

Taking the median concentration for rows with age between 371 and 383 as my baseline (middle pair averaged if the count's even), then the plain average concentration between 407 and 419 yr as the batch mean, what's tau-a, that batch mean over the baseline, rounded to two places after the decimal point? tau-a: 0.91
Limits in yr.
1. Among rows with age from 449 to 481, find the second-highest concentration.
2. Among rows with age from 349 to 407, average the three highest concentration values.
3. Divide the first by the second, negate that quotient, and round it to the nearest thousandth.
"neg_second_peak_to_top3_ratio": -0.740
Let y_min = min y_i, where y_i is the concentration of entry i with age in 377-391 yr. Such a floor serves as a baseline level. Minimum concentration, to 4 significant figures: 457.5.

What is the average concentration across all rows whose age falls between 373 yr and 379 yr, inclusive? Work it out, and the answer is 507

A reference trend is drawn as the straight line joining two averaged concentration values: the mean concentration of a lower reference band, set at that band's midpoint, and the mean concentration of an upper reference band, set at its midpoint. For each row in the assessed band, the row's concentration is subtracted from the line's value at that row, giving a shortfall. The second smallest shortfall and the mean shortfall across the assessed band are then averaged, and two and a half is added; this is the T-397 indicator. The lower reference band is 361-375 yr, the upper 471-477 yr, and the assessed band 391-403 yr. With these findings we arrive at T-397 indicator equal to 40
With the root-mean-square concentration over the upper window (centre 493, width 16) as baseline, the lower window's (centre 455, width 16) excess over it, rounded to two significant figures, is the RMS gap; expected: 21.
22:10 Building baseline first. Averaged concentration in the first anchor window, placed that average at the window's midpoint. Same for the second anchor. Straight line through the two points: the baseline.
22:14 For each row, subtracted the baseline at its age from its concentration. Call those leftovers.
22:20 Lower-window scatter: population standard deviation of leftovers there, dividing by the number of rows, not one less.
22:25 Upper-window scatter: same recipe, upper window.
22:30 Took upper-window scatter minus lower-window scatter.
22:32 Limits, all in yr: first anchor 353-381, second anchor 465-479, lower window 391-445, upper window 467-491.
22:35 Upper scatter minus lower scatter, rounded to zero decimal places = -20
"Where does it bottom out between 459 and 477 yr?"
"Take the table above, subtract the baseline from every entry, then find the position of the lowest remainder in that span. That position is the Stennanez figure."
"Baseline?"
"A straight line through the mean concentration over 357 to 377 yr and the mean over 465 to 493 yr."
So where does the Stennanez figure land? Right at 460.0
